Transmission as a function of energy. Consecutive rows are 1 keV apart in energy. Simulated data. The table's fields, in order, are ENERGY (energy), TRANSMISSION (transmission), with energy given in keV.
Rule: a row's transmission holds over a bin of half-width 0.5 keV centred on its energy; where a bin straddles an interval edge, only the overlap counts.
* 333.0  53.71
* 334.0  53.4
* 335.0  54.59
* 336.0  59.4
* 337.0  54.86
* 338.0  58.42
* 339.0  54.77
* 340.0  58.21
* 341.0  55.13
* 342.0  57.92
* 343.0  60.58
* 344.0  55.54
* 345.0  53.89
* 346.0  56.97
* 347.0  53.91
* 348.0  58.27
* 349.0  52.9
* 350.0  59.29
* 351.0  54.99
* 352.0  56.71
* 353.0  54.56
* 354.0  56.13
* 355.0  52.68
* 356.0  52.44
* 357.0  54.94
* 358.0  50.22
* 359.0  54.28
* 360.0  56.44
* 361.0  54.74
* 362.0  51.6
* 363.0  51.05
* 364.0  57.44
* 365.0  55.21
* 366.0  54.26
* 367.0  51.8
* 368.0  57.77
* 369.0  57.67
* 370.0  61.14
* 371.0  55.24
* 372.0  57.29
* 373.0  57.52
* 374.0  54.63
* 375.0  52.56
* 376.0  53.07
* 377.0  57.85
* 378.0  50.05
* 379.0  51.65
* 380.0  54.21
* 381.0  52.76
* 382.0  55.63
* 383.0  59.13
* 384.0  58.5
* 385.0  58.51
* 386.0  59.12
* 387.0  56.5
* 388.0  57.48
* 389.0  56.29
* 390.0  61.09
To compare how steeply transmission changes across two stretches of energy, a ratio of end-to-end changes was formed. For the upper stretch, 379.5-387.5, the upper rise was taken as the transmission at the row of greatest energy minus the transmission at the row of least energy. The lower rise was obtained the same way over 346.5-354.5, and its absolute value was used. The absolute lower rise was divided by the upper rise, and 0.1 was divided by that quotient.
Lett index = 0.10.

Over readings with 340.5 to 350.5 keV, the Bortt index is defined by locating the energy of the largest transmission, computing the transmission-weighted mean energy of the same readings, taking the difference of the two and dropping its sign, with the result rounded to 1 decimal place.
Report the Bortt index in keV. 2.5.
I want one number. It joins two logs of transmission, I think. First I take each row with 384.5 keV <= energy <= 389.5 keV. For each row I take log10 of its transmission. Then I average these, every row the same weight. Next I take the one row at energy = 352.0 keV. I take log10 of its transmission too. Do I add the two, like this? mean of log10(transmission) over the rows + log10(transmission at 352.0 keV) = 3.51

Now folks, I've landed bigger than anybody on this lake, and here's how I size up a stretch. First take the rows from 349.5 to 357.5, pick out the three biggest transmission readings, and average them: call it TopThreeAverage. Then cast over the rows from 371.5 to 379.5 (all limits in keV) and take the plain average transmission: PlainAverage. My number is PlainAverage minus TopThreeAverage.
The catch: -3.0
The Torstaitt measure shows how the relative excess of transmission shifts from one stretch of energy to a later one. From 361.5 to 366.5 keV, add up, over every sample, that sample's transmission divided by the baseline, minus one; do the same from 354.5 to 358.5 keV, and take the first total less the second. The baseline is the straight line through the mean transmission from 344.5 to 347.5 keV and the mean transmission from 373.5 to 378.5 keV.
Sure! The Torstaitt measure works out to 0.12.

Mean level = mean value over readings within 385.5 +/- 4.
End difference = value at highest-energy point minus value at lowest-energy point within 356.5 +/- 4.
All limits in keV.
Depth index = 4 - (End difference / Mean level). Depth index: 3.97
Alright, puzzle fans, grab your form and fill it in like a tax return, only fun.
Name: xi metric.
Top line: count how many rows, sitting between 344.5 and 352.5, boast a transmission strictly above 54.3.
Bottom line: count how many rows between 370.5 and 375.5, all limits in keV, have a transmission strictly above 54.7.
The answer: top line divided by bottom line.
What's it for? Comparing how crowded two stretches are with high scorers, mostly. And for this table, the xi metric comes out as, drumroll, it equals 1.7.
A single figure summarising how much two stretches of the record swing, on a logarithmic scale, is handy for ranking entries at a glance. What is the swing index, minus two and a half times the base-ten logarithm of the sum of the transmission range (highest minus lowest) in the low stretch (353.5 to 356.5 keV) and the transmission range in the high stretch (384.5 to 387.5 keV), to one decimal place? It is -2.0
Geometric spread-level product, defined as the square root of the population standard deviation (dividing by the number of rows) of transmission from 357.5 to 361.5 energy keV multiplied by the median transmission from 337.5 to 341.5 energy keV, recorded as 11.4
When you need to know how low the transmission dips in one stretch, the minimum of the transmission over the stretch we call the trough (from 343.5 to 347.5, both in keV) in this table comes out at 53.89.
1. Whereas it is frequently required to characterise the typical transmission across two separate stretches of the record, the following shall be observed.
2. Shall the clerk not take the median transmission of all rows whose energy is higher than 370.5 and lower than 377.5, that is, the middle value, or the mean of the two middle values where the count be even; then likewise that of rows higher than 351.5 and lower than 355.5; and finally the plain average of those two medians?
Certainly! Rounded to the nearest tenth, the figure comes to 55.3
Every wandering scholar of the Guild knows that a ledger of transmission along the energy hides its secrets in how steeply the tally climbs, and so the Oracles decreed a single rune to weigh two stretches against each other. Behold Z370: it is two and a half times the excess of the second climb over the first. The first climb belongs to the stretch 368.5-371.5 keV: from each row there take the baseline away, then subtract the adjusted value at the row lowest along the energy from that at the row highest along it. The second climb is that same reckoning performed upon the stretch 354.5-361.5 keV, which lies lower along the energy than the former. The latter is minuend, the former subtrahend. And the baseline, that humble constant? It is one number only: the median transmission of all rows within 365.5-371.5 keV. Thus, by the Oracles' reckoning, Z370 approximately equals 11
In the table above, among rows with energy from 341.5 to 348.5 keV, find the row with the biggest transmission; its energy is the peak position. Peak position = 343.0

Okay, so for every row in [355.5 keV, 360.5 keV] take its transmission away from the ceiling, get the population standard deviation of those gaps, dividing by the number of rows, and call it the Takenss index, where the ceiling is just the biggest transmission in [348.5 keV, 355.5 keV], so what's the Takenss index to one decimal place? 2.1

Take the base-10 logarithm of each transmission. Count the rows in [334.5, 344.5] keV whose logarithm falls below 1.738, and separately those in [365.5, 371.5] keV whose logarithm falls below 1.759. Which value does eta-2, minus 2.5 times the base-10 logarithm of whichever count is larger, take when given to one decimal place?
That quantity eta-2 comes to -1.2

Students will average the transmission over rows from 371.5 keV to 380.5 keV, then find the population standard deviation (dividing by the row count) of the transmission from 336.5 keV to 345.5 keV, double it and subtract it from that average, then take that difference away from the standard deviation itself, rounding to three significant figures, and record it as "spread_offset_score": -48.0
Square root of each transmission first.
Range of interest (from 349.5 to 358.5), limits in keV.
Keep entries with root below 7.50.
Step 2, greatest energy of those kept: 358.0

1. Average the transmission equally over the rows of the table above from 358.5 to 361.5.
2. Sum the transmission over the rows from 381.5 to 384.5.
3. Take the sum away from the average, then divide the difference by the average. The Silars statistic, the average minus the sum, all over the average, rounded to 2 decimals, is -2.14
